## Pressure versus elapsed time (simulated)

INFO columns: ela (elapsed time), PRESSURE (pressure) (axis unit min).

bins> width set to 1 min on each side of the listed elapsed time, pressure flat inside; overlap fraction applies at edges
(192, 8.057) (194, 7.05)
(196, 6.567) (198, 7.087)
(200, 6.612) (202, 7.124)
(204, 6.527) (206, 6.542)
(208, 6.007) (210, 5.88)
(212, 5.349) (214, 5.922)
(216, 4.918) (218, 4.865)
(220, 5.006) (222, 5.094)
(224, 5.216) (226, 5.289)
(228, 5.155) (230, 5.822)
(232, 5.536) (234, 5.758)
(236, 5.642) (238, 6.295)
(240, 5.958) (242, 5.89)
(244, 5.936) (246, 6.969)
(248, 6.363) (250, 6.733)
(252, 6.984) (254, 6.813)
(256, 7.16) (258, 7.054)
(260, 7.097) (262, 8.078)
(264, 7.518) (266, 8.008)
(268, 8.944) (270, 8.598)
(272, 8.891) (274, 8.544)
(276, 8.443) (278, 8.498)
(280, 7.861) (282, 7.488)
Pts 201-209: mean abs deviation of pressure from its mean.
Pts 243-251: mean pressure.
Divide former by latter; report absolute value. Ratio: 0.044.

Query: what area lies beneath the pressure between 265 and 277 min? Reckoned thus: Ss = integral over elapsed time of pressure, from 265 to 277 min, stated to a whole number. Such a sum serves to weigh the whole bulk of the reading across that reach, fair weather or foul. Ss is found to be 103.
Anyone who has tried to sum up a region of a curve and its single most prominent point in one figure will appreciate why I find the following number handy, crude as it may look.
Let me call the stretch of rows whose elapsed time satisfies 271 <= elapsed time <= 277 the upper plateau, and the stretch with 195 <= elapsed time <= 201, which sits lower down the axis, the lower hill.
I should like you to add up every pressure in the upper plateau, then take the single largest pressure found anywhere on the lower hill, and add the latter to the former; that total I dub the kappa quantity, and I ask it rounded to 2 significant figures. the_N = 33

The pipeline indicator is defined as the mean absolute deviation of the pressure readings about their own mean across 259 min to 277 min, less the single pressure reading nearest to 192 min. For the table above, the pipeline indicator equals -7.6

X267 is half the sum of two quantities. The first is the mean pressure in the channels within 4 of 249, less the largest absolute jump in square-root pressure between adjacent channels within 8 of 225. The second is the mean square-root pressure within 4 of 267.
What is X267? 4.75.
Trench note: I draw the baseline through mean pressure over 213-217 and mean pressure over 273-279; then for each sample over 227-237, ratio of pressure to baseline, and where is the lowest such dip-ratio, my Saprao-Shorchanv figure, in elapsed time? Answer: 228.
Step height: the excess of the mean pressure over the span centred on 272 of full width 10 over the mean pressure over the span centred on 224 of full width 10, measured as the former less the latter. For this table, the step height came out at 3.5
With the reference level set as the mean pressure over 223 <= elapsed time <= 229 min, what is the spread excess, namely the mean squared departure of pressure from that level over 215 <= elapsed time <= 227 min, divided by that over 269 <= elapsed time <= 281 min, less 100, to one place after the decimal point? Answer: -100.0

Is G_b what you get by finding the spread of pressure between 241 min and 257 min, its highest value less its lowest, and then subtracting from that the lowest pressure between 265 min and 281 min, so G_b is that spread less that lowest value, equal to -6.6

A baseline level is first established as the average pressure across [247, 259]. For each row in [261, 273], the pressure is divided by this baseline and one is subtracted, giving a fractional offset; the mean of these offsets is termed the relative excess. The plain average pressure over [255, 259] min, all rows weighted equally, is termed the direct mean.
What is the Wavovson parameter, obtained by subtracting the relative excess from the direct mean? 6.89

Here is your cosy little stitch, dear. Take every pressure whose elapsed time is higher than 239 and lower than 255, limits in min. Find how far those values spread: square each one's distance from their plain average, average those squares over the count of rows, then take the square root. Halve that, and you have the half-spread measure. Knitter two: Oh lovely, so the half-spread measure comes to 0.22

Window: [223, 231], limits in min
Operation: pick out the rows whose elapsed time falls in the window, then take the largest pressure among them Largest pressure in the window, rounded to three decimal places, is 5.822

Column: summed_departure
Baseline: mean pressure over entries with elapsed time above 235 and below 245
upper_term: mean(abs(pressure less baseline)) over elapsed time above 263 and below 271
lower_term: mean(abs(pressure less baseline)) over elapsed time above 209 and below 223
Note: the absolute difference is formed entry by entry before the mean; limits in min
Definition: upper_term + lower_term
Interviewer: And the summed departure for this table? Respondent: 3.0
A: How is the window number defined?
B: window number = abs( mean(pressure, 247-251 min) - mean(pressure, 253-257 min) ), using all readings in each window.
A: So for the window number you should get 0.44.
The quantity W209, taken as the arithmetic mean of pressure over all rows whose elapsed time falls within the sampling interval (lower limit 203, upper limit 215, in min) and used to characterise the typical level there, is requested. 6.0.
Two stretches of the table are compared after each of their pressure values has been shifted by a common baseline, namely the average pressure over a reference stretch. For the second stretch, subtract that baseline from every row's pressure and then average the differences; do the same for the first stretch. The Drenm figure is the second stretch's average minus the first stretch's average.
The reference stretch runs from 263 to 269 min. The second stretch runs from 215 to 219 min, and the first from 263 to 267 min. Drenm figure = -2.9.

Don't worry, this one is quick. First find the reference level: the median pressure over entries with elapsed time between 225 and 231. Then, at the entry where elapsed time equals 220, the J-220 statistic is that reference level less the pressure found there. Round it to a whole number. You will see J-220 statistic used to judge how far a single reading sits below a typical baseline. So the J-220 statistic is 0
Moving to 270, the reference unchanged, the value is -3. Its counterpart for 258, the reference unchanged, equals -2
